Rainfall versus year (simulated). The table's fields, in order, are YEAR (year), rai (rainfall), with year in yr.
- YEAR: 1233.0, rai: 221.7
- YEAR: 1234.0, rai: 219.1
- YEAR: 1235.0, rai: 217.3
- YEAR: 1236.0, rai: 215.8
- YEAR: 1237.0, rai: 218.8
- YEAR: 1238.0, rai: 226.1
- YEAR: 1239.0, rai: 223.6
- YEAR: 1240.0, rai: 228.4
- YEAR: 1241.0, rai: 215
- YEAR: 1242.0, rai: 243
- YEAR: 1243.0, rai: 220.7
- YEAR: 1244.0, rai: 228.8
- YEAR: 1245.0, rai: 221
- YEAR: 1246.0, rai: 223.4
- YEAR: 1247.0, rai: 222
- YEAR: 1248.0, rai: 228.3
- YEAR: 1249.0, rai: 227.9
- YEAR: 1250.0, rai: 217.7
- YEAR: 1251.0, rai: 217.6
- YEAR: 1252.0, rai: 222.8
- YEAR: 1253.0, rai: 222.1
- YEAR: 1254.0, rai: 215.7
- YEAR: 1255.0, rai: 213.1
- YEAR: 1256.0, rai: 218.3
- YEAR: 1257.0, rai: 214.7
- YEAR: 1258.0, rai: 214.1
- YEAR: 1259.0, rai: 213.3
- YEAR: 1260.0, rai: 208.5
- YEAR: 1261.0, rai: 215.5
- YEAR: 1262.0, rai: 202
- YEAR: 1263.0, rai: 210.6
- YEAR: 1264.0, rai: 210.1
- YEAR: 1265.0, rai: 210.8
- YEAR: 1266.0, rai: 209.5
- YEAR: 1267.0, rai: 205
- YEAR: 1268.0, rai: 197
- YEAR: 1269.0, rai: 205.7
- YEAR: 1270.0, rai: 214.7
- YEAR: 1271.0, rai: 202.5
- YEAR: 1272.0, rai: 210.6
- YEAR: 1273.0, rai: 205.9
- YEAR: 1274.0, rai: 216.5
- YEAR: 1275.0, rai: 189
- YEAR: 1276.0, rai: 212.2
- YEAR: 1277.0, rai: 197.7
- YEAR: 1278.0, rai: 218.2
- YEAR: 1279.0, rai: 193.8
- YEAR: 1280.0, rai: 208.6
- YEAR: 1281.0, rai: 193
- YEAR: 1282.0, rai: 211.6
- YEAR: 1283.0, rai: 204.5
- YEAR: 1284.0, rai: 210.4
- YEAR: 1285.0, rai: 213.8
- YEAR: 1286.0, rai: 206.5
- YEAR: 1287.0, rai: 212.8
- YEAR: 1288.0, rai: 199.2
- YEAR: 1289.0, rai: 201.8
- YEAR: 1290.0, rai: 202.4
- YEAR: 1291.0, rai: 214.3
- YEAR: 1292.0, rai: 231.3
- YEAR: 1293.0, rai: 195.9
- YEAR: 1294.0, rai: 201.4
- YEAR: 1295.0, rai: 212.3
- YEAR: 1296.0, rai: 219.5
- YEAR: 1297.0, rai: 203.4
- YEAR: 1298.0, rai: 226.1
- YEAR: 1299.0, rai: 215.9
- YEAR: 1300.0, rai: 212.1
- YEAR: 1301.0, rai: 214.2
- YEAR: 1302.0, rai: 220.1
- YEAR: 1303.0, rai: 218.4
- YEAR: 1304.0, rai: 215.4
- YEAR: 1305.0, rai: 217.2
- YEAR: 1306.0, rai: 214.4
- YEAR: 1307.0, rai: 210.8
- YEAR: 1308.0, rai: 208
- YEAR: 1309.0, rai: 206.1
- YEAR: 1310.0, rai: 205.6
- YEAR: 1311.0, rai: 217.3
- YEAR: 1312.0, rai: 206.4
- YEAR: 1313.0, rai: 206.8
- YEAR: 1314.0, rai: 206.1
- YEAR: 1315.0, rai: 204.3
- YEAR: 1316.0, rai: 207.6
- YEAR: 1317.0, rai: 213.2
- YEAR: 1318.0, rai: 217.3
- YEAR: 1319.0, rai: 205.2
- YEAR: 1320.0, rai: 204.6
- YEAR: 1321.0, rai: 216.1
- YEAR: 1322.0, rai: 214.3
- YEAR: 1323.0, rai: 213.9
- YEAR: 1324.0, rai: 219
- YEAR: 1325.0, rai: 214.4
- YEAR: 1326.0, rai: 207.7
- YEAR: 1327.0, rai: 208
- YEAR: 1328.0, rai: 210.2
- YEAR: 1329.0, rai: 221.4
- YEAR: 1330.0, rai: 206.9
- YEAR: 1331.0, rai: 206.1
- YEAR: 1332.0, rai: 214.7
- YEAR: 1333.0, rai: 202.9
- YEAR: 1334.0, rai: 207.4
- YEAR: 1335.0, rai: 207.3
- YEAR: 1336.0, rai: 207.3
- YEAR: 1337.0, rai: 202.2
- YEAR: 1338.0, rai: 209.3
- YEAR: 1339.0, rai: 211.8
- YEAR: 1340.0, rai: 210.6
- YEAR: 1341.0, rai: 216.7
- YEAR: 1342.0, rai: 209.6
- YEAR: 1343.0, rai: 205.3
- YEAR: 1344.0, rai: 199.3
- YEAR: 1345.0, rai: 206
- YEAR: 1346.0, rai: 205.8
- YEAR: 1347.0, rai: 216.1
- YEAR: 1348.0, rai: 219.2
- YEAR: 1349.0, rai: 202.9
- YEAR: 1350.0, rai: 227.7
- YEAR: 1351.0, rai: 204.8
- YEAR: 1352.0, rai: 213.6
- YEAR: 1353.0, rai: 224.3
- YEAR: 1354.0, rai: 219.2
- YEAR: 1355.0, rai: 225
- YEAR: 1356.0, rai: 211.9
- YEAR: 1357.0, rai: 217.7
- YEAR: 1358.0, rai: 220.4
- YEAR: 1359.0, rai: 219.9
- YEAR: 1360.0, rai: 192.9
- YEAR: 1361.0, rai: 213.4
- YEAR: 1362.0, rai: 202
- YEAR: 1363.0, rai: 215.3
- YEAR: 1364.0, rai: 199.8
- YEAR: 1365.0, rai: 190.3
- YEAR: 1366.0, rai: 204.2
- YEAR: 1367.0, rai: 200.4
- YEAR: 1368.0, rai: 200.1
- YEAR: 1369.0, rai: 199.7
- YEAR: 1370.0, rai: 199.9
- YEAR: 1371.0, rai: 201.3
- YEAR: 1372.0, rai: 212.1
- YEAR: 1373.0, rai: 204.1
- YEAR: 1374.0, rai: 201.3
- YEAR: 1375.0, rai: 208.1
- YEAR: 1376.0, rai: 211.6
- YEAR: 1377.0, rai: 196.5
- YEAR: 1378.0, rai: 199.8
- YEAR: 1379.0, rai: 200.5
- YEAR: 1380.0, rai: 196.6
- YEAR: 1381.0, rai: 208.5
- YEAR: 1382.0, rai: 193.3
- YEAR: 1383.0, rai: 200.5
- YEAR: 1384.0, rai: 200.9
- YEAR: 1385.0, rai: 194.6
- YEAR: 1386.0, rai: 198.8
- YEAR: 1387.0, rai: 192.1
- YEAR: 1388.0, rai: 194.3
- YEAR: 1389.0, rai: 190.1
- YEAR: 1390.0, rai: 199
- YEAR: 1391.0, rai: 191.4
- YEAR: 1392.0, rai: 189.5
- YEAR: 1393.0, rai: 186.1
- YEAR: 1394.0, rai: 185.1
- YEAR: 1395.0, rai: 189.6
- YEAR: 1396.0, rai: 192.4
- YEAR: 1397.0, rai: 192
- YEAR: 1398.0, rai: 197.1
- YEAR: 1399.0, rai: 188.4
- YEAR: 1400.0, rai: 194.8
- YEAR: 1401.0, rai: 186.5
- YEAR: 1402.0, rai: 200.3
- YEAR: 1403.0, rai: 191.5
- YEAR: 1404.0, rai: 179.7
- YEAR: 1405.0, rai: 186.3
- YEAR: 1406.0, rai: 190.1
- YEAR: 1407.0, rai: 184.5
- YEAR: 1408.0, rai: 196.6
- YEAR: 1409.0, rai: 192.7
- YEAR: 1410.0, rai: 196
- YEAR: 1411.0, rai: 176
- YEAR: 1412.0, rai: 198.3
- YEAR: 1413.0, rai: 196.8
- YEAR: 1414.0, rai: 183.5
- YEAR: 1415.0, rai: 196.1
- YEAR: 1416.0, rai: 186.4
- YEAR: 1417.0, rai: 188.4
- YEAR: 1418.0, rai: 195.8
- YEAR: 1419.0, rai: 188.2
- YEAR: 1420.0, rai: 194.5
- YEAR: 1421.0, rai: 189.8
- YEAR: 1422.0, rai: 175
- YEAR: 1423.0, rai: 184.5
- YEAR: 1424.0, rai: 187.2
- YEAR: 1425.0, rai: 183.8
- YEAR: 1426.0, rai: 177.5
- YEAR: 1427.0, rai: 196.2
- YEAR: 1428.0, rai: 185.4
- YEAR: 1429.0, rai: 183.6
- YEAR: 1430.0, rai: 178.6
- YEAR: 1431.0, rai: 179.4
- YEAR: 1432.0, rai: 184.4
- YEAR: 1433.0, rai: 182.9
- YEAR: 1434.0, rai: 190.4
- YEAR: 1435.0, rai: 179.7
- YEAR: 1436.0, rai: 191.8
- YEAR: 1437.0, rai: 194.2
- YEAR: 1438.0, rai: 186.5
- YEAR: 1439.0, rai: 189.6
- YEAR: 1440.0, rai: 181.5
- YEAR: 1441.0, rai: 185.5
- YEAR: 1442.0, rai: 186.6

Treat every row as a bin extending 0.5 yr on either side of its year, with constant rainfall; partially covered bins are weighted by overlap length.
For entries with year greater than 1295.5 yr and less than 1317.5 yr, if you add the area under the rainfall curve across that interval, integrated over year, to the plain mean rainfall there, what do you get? 4881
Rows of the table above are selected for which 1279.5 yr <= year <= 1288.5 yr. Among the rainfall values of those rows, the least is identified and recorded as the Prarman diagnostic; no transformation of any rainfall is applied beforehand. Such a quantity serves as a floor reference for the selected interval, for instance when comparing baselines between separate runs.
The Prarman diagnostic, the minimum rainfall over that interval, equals 193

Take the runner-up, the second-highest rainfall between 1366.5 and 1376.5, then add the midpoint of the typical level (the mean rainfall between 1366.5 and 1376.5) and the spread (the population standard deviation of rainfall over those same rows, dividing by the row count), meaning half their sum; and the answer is 316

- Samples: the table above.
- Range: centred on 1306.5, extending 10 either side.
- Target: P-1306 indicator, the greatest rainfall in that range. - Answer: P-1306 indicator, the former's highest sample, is 226.1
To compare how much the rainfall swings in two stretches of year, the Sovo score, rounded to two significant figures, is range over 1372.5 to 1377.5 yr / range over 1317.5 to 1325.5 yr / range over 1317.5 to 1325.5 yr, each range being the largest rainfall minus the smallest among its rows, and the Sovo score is 0.073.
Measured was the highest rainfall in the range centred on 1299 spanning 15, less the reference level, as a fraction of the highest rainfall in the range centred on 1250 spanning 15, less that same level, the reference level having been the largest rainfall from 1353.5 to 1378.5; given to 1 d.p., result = 1.7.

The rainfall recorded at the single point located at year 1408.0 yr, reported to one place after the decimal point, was 196.6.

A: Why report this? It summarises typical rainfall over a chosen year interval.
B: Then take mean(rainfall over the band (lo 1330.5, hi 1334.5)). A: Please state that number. 208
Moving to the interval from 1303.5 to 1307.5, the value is 214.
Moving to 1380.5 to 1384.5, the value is 201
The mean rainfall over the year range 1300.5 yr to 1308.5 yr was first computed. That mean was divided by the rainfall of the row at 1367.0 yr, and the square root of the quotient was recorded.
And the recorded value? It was 1.04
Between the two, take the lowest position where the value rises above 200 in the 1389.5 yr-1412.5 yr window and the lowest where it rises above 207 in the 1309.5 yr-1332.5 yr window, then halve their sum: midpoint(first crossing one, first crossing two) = 1356.5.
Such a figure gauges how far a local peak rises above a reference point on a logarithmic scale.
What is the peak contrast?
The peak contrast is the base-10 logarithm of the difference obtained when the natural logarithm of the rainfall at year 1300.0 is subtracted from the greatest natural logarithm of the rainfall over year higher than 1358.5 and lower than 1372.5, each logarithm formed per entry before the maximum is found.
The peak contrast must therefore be -1.44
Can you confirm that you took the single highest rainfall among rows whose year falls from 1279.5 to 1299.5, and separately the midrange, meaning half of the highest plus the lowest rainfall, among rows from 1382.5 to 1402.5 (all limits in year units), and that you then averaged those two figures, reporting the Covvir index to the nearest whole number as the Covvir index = 212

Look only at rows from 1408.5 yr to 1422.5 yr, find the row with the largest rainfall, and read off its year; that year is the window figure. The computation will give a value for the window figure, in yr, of 1412.0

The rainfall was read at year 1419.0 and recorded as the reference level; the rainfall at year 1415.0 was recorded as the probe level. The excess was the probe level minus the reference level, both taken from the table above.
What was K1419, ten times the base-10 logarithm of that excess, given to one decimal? 9.0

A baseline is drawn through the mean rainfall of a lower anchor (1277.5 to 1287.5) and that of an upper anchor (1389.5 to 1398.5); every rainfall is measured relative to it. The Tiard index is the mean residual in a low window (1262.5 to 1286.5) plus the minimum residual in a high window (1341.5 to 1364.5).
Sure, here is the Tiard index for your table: -5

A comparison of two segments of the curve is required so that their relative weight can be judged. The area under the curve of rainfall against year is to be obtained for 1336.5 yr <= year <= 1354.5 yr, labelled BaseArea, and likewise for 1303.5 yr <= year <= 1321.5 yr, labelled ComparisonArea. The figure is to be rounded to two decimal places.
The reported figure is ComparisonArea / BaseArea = 0.99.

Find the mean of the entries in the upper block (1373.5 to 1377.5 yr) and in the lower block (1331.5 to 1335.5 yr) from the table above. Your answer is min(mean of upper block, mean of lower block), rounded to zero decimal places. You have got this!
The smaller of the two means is 204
